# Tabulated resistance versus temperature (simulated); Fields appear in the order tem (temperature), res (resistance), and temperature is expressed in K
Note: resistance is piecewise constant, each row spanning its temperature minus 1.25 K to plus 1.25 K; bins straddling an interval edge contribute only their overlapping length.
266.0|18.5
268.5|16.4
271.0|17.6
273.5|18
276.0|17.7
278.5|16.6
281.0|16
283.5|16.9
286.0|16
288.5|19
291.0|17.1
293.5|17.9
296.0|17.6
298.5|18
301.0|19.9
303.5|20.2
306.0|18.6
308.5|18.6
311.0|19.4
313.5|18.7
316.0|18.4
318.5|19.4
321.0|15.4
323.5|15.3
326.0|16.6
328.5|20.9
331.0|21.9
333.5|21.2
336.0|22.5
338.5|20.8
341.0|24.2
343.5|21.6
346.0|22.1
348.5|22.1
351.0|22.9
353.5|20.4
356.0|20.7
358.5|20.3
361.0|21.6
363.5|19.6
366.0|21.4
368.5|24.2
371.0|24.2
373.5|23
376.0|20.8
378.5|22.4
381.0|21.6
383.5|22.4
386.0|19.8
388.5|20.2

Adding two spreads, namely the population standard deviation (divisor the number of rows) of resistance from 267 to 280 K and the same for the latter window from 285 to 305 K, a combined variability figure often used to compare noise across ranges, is 2.0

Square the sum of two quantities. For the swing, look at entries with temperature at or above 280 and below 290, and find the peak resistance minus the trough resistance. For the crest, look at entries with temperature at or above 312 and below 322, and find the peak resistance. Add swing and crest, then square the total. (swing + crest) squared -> 502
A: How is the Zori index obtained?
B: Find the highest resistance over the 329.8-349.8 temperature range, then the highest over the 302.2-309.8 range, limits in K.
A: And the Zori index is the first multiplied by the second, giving 489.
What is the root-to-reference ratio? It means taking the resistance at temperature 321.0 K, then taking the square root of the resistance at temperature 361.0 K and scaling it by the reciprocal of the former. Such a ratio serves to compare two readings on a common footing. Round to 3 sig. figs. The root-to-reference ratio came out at 0.302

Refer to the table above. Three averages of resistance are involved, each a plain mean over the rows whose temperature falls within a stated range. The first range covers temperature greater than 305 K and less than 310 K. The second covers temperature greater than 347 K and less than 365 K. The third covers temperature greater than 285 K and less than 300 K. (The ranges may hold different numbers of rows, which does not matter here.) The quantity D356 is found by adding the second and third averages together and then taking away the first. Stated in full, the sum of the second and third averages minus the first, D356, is 20.1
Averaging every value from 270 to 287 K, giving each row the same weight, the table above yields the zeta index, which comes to 17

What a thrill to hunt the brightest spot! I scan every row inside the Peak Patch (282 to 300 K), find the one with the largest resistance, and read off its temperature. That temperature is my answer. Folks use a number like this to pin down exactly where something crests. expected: 288.5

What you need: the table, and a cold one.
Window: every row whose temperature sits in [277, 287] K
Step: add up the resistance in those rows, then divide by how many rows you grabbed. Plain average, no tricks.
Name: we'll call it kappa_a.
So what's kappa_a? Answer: 16.4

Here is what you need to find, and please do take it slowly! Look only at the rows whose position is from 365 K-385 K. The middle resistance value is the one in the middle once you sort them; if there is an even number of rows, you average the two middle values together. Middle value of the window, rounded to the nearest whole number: 22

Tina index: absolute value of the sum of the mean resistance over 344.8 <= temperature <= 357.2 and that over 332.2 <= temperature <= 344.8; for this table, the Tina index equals 44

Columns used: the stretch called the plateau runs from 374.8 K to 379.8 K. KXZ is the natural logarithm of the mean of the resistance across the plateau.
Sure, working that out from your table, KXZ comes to 3.07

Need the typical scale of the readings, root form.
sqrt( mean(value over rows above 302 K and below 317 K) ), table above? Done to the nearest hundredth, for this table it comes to 4.36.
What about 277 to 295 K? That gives 4.13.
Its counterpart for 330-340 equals 4.65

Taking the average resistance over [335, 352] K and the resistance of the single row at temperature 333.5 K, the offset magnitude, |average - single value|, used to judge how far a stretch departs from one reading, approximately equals 1.1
